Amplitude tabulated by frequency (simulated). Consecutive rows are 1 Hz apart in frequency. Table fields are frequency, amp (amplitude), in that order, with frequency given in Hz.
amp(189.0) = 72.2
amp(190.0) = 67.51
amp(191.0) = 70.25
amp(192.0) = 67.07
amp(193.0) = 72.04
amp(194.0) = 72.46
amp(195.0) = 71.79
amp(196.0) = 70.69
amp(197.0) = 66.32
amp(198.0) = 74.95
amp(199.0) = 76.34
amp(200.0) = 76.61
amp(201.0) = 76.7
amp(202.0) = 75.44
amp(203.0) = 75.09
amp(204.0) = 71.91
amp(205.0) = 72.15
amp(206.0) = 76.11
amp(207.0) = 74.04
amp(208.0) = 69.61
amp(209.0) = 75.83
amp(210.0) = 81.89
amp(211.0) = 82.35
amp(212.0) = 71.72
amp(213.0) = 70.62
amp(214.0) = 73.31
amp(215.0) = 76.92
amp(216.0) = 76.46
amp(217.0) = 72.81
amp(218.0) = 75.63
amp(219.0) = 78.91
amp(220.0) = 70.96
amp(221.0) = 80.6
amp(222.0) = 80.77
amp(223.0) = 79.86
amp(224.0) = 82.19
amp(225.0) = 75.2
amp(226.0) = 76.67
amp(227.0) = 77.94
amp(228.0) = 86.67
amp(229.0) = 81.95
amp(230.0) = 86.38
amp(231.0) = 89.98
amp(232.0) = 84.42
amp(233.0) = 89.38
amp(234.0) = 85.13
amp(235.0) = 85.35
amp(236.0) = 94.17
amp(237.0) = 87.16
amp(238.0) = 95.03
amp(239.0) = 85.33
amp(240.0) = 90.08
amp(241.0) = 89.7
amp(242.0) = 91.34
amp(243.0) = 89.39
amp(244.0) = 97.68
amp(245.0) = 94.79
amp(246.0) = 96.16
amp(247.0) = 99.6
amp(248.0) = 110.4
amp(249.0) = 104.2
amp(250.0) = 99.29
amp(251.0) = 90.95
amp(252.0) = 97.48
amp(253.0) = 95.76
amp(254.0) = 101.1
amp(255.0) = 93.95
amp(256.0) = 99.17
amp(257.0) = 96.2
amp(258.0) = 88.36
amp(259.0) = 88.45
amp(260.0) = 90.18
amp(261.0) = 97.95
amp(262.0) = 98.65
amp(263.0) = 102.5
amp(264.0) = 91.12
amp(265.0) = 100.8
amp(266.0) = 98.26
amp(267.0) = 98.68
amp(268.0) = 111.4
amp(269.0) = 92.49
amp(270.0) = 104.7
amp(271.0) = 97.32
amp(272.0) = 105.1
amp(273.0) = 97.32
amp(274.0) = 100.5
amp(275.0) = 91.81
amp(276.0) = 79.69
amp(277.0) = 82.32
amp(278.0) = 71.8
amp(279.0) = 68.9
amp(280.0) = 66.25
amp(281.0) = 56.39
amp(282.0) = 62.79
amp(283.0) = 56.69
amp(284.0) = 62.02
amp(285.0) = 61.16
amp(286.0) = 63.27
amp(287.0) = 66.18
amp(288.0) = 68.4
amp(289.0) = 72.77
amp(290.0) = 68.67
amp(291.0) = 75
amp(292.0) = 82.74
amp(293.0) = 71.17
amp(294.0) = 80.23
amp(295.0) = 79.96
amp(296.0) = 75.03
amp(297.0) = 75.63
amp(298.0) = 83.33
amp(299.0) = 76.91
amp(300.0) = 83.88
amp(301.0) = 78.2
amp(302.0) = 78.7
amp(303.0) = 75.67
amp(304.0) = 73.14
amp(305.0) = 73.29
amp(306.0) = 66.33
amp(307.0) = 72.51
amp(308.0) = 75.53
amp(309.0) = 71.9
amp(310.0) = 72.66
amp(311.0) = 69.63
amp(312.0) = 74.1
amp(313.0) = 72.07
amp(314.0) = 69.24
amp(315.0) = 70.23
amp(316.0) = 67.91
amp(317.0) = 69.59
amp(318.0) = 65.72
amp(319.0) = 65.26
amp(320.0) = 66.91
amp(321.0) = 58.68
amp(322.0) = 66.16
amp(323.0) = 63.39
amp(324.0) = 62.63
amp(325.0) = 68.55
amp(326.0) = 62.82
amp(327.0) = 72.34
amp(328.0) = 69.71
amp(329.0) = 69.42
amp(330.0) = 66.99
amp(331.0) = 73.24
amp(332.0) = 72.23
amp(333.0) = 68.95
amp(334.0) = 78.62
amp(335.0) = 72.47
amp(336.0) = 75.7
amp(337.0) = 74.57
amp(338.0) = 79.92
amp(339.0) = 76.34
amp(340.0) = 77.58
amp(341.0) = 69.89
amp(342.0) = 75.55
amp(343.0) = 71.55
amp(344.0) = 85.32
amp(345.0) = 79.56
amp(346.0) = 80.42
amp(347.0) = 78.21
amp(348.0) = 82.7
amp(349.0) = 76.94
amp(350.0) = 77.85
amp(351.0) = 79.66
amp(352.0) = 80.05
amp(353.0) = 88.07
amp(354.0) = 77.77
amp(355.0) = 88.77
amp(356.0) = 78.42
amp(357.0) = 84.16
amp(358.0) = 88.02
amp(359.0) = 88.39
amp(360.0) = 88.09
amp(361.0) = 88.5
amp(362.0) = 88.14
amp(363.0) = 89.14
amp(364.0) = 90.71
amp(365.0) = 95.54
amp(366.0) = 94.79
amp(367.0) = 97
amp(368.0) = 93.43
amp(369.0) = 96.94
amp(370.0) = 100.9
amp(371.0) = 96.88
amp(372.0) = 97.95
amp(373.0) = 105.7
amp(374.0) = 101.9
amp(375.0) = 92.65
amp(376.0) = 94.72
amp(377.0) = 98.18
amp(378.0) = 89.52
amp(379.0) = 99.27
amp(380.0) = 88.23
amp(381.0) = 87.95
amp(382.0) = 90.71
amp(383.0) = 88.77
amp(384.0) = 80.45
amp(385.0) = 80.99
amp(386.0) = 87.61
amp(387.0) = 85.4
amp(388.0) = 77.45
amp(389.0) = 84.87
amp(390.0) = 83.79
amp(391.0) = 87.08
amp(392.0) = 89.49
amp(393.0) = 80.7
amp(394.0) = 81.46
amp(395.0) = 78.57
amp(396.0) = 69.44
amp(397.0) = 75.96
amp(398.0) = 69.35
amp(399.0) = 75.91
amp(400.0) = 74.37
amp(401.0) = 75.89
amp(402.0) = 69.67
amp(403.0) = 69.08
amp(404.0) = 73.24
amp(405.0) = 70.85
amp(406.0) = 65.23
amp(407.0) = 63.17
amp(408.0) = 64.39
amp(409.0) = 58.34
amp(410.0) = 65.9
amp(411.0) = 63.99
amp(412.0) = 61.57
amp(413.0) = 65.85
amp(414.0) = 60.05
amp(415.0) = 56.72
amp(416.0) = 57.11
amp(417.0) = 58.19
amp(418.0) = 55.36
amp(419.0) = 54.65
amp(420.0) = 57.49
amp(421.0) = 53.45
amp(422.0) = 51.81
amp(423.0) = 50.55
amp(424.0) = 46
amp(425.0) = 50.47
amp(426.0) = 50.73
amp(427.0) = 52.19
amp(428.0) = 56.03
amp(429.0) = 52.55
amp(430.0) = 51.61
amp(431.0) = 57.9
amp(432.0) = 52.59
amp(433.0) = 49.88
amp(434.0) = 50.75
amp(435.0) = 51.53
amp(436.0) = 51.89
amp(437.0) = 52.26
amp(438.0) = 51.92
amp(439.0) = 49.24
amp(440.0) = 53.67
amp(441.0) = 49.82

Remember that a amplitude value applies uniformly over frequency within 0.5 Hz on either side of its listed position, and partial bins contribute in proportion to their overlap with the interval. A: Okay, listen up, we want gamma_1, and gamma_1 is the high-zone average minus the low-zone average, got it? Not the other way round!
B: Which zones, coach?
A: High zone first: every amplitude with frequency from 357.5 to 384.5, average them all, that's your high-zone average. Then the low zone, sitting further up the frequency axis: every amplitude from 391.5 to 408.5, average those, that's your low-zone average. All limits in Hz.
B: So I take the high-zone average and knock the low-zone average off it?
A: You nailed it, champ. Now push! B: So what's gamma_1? 19.7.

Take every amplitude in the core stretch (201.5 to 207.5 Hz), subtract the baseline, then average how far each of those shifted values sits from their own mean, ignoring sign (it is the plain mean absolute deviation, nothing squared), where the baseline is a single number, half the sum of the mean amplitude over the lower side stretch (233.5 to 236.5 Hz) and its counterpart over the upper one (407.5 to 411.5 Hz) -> 1.4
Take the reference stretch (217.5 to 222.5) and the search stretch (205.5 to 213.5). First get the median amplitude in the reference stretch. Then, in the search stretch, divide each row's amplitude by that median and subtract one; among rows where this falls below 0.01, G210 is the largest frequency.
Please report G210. 213.0 Hz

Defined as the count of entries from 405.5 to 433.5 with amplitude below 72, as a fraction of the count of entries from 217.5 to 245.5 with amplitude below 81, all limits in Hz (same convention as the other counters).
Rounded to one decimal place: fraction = 3.1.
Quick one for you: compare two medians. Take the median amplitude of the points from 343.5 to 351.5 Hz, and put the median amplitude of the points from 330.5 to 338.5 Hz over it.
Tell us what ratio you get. 0.93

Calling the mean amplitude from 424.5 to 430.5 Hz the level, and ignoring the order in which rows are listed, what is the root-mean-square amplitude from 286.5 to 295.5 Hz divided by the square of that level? 0.027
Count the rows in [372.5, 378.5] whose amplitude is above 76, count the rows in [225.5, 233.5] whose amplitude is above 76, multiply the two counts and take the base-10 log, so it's 1.68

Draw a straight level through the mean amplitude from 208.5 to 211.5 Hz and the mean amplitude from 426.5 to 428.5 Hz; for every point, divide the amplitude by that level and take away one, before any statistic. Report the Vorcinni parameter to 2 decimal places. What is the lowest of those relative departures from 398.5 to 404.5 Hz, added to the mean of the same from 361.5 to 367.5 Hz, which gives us 0.71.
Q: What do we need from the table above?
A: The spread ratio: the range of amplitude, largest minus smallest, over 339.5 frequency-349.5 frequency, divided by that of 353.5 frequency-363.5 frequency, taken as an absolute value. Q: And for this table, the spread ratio 1.4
